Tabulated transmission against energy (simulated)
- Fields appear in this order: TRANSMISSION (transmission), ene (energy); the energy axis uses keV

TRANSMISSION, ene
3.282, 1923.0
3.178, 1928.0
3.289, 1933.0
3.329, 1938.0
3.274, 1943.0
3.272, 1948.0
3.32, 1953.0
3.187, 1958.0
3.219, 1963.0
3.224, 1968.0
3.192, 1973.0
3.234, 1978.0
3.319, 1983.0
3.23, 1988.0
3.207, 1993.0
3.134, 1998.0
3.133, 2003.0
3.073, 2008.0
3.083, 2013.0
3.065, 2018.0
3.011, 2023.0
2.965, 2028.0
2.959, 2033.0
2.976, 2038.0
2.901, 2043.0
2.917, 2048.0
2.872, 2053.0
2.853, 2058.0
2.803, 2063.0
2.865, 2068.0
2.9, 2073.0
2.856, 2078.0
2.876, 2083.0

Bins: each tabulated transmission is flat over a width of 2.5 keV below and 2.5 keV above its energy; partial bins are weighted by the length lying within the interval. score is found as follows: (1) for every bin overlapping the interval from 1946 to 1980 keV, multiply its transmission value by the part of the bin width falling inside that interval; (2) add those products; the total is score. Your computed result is 110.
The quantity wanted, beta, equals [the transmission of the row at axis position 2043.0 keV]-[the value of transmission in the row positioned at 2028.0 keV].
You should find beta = -0.1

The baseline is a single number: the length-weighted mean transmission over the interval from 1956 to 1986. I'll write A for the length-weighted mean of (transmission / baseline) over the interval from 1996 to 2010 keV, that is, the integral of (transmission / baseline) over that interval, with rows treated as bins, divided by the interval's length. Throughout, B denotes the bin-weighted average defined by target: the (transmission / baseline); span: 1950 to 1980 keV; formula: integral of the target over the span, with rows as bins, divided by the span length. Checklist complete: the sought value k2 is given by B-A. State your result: 0.04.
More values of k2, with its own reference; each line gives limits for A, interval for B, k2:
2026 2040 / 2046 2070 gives -0.03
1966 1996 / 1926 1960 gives 0.01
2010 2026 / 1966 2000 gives 0.05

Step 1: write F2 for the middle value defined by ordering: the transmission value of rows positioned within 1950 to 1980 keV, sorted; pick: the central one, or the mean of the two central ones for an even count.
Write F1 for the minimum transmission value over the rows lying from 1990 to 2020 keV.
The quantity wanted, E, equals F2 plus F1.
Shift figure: 6.29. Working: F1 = 3.065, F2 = 3.22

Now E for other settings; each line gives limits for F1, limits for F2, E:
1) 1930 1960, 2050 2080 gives 6.05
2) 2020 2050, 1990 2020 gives 6.01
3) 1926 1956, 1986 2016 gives 6.31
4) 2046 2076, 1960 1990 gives 6.03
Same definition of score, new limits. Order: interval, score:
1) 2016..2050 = 101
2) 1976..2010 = 108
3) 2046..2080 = 97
